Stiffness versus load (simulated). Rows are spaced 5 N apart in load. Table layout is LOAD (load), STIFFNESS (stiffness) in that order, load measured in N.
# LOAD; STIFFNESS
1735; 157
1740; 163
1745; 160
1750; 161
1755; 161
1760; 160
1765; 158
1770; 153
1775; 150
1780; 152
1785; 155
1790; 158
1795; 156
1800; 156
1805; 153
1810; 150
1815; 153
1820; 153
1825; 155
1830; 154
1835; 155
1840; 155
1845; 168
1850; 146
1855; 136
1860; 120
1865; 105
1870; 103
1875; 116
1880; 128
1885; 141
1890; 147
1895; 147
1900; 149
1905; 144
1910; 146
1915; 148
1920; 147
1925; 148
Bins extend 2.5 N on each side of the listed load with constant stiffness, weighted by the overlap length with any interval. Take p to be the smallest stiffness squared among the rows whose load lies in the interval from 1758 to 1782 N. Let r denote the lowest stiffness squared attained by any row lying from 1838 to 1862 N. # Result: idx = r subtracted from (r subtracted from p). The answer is -6300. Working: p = 22500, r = 14400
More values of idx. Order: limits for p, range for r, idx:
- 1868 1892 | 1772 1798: -34391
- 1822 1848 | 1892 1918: -17756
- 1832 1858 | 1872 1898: -8416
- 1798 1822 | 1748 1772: -24318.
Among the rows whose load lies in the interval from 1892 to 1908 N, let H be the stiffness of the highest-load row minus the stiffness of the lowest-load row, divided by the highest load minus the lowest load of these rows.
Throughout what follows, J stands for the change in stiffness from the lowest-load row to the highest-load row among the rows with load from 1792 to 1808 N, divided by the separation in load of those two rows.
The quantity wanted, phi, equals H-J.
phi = 0.0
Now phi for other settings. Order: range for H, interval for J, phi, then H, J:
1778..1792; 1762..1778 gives 1.4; 0.60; -0.8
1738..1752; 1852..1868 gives 2.9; -0.20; -3.1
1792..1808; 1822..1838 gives -0.3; -0.30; 0.0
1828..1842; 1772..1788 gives -0.4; 0.10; 0.5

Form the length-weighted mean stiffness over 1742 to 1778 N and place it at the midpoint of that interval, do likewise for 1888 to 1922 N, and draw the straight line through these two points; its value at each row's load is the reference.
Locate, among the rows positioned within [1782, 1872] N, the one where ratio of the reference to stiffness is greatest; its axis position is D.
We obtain 1870 N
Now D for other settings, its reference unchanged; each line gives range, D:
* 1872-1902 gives 1875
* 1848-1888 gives 1870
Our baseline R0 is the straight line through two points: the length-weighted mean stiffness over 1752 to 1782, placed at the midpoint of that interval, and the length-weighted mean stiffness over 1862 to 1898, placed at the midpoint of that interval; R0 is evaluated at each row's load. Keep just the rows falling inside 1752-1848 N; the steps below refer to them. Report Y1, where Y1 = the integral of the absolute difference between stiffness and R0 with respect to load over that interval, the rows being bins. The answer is 843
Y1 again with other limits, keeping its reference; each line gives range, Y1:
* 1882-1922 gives 983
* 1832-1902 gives 1230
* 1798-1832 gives 334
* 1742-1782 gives 74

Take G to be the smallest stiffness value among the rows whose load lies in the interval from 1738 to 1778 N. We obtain 150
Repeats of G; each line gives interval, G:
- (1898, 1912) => 144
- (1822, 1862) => 120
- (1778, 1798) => 152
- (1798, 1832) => 150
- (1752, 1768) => 158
